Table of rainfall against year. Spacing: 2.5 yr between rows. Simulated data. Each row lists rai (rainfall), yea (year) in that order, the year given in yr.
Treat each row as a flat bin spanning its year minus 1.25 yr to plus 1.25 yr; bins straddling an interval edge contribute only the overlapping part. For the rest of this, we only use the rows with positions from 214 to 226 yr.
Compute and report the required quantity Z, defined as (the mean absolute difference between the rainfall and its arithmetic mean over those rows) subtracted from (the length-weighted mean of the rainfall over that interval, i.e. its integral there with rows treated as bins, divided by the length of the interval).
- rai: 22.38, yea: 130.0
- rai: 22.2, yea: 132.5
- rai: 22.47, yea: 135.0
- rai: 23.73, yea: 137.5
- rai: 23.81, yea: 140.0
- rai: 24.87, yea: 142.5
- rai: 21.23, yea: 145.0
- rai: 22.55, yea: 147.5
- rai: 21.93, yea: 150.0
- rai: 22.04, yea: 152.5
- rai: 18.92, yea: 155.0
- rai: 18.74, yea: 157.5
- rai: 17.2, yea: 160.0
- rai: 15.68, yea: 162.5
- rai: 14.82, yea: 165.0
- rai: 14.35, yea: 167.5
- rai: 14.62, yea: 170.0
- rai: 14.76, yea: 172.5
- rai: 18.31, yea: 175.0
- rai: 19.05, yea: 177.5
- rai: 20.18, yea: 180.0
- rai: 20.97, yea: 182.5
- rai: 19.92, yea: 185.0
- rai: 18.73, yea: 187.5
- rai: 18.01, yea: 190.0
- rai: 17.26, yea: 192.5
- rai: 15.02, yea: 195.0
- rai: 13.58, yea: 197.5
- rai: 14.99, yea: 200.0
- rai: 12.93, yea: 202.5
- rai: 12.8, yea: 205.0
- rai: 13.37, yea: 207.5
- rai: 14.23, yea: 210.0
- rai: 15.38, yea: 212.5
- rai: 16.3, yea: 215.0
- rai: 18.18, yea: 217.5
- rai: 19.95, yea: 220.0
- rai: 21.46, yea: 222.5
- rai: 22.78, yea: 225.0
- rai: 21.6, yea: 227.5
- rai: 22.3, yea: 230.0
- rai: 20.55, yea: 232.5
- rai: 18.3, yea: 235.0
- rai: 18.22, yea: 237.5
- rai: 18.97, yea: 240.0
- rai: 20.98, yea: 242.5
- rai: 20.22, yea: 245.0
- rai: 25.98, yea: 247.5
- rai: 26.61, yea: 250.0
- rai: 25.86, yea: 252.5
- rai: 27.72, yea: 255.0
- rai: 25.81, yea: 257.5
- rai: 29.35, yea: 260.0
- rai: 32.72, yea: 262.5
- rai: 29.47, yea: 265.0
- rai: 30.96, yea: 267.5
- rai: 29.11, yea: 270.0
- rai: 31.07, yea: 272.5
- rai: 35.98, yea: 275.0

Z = 18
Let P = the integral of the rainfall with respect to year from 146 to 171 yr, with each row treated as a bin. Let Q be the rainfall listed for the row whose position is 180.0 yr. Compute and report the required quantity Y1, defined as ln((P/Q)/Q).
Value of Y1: 0.1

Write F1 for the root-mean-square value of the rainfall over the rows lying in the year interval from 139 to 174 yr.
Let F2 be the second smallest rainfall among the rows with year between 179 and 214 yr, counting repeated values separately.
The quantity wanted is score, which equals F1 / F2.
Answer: 1.5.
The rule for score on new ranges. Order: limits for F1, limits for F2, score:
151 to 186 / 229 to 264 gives 1.0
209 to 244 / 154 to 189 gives 1.3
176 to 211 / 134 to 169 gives 1.1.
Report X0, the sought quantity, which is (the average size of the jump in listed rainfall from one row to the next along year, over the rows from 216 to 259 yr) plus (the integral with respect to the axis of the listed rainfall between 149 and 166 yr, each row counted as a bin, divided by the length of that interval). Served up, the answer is 20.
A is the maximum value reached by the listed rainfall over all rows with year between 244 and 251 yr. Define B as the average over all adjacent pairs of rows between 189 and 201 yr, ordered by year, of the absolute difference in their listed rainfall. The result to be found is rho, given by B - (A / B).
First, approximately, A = 26.61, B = 1.5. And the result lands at -16.8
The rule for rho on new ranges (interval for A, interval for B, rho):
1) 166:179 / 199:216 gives -19.1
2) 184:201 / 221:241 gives -16.2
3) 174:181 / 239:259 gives -8.4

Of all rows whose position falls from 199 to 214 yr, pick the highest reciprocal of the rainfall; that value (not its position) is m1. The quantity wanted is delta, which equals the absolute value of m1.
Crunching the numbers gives 0.078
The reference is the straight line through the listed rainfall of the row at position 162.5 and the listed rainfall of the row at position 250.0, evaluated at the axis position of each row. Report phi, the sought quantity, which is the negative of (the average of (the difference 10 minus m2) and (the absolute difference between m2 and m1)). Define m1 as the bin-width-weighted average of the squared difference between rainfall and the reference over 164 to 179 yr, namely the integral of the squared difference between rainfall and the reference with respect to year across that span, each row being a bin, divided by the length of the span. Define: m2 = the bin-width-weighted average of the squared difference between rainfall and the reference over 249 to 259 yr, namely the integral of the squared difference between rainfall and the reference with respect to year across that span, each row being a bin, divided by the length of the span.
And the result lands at -5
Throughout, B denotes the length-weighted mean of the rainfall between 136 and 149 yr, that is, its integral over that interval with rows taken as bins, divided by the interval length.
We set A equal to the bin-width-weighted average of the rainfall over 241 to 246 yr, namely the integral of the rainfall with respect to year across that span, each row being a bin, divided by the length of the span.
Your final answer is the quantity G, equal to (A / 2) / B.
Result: 0.44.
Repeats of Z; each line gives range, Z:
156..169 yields 15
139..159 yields 20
